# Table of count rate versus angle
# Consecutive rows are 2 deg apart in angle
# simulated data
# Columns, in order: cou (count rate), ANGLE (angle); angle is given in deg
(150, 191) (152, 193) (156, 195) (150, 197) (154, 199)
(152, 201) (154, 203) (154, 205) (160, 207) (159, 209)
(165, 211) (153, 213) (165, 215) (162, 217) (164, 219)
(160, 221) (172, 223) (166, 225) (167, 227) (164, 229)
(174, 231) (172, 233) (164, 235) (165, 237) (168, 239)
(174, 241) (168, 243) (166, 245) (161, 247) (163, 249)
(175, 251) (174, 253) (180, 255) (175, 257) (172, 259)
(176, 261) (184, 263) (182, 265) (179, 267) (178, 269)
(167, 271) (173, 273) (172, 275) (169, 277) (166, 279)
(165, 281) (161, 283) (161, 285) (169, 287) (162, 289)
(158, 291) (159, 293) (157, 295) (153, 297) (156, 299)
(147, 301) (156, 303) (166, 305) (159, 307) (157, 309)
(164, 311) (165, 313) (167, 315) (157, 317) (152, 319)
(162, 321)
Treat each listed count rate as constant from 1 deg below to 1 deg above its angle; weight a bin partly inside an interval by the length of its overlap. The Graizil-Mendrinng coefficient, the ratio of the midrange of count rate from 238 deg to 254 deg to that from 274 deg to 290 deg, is 1.01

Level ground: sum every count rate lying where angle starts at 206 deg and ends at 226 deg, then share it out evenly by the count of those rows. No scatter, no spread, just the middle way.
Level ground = 163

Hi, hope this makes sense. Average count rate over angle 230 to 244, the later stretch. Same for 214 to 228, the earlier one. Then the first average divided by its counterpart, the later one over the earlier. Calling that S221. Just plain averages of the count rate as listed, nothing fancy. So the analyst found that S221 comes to 1.03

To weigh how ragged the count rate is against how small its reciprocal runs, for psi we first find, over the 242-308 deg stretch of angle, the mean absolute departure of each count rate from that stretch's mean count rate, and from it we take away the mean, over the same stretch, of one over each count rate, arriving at 7.4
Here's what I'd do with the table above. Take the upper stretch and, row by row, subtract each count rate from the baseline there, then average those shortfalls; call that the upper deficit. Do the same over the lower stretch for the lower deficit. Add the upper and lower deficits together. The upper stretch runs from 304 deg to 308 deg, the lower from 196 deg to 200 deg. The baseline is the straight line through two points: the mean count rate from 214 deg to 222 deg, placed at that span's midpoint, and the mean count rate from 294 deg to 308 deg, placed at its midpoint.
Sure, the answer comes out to 6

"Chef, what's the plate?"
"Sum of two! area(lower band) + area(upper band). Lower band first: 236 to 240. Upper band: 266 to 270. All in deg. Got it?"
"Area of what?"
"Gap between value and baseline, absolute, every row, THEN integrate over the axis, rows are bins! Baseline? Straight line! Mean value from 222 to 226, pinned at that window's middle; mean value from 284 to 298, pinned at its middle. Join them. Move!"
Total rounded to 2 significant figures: 69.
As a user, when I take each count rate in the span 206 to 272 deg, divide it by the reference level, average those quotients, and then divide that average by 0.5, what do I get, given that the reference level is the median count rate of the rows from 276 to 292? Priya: 2.07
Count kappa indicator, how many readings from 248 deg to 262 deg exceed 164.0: 6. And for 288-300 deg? 0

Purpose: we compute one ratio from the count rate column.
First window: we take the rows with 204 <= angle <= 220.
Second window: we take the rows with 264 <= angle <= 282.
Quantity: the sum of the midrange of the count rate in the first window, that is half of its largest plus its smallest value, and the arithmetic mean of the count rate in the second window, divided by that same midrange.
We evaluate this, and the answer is 2.08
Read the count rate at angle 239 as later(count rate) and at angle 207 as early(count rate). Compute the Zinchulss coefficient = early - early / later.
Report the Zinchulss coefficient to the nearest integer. 159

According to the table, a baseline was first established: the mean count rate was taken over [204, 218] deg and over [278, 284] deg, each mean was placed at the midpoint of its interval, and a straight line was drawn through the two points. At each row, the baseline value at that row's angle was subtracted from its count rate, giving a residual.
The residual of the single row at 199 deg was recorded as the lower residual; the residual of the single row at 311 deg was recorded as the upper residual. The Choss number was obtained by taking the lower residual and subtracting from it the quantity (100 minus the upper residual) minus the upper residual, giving -109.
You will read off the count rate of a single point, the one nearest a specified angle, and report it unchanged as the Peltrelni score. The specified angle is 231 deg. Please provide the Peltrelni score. 174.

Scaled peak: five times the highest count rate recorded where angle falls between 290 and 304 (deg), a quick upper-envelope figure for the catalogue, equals 795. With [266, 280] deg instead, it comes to 895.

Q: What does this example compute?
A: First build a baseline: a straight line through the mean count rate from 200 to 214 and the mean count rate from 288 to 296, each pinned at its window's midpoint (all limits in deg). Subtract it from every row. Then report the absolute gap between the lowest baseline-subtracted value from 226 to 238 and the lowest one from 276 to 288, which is 4.3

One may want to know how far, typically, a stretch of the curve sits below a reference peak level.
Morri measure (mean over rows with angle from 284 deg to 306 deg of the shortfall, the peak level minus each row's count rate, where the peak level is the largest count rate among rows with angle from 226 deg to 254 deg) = 16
